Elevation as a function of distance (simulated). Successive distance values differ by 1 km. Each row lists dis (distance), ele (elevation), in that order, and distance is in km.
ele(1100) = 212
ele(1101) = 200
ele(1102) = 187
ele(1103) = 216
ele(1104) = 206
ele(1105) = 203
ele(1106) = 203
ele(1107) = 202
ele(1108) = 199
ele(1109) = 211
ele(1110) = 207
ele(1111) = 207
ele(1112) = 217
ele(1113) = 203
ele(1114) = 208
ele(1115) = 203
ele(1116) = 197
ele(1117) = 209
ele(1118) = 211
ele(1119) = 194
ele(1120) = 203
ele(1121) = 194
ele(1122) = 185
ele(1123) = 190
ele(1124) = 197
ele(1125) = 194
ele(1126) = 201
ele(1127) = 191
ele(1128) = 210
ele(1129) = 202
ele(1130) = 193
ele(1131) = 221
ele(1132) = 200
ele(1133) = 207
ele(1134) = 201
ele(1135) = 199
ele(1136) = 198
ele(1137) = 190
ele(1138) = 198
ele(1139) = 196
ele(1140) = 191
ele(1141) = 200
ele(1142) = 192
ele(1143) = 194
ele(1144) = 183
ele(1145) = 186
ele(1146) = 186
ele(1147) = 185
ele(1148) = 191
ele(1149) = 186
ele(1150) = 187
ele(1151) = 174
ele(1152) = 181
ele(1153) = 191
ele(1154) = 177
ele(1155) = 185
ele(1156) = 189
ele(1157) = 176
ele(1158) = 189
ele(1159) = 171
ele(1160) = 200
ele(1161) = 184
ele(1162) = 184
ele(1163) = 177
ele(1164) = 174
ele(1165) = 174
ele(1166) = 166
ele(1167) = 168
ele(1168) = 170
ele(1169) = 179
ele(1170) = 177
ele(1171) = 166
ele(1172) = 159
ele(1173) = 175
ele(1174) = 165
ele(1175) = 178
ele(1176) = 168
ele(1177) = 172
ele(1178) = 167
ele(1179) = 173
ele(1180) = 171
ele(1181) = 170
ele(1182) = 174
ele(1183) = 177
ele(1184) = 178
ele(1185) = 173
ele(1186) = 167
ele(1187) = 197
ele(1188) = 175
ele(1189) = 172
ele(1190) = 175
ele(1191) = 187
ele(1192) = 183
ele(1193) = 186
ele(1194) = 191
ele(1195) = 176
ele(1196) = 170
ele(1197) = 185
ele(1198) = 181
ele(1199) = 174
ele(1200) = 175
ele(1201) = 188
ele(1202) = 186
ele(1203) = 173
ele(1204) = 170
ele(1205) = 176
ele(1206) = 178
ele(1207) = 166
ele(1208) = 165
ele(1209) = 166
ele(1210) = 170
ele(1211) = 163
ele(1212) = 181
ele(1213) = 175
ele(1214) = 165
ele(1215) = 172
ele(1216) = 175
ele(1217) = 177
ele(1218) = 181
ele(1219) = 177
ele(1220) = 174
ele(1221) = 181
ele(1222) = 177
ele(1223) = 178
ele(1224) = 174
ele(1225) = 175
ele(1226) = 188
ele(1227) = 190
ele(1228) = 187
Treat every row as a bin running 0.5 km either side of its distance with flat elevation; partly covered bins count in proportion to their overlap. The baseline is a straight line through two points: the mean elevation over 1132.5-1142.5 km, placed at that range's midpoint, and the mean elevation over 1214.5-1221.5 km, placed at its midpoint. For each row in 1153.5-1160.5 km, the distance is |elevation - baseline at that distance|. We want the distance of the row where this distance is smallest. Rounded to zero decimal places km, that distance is 1158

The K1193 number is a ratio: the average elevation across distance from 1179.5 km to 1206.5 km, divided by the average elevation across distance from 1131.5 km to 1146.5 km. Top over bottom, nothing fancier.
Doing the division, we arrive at 0.91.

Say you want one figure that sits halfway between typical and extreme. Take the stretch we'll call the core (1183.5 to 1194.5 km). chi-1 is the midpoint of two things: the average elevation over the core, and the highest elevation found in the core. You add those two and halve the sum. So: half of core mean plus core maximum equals 189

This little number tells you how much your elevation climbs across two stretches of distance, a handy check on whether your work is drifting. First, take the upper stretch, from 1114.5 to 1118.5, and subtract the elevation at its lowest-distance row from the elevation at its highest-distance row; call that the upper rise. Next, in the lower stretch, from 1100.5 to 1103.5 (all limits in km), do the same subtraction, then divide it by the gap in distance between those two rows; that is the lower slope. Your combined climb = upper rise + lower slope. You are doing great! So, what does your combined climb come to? 16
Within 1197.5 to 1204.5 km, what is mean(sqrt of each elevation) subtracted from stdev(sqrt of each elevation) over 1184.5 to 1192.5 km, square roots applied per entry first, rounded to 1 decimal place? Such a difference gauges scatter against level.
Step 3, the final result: -13.0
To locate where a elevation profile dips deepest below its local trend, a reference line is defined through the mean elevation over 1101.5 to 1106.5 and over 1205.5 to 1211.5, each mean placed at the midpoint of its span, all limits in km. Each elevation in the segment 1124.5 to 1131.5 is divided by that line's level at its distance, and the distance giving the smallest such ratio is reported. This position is 1127 km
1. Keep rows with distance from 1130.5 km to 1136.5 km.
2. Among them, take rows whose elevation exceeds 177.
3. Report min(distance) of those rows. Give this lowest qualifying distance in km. 1131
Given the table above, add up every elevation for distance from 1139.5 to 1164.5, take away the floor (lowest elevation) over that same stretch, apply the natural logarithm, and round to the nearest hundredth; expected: 8.40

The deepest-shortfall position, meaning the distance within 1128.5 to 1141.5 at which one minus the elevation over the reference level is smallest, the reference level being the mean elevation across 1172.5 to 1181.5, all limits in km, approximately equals 1131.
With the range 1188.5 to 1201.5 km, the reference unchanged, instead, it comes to 1194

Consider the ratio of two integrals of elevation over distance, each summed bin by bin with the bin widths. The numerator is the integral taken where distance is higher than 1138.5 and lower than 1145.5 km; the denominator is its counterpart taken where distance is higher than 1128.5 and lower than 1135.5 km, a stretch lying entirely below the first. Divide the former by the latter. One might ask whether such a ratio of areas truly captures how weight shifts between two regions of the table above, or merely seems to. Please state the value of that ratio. 0.94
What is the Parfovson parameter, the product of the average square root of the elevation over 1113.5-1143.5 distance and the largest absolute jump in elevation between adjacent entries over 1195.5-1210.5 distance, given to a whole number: 212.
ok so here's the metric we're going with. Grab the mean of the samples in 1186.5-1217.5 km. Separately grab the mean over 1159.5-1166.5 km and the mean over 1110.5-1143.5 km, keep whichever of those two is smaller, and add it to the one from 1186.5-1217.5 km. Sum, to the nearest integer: 356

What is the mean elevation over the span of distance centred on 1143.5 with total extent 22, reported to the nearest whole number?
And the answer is 191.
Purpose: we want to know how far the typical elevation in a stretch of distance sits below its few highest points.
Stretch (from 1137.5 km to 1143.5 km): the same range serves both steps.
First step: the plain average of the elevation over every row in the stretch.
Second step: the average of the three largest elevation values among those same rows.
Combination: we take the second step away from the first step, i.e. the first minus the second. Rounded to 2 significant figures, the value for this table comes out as -2.8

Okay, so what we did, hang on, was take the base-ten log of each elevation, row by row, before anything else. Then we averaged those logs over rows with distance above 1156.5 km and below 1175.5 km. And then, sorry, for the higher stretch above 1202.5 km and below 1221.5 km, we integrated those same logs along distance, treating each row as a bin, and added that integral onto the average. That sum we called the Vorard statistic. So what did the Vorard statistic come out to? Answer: 44.76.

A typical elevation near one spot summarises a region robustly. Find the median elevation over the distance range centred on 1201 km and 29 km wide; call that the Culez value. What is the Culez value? 175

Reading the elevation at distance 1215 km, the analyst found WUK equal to 172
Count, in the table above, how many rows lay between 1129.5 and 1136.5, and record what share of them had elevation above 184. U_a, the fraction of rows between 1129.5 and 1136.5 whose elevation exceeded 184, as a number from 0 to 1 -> 1.0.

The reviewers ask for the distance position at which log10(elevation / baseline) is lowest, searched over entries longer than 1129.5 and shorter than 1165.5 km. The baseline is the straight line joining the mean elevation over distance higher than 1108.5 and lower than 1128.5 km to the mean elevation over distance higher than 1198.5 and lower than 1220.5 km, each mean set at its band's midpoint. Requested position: 1159 km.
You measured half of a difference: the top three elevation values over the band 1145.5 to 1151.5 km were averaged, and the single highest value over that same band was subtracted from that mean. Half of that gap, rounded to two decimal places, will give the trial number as -1.50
